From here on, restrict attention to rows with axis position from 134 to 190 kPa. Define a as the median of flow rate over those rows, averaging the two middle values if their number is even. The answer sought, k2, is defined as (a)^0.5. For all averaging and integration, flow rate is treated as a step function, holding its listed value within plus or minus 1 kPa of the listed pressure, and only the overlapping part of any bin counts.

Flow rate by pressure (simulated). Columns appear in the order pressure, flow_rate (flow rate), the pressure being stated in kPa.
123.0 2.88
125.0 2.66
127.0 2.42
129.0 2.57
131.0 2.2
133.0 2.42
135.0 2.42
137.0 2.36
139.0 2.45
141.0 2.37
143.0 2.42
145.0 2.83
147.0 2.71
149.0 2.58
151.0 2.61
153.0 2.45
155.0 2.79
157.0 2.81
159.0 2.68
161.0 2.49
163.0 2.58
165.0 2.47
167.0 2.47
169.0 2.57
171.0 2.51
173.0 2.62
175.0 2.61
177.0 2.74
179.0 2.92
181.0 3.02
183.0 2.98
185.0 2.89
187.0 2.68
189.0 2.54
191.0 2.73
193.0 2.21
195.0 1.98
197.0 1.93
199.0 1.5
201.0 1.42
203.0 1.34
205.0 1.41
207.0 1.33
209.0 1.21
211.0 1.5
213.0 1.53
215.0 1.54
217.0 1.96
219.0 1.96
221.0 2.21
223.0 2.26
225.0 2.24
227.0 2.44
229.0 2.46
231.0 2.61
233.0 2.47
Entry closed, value 1.61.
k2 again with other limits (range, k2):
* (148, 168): 1.61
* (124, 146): 1.56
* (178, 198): 1.64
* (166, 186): 1.64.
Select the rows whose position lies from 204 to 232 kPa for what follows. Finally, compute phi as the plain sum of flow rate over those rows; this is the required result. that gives 26.7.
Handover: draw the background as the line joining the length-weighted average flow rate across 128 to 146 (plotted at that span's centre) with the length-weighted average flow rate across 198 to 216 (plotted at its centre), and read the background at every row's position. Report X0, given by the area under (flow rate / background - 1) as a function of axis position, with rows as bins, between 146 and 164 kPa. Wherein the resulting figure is 4 kPa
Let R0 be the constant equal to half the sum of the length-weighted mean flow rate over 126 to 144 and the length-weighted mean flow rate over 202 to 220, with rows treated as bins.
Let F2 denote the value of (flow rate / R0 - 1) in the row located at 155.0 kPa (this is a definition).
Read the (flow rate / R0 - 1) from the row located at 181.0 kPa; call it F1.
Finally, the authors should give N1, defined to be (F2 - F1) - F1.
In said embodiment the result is -0.7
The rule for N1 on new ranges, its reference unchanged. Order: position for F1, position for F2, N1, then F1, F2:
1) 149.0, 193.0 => -0.5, 0.3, 0.12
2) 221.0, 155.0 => 0.2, 0.1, 0.42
